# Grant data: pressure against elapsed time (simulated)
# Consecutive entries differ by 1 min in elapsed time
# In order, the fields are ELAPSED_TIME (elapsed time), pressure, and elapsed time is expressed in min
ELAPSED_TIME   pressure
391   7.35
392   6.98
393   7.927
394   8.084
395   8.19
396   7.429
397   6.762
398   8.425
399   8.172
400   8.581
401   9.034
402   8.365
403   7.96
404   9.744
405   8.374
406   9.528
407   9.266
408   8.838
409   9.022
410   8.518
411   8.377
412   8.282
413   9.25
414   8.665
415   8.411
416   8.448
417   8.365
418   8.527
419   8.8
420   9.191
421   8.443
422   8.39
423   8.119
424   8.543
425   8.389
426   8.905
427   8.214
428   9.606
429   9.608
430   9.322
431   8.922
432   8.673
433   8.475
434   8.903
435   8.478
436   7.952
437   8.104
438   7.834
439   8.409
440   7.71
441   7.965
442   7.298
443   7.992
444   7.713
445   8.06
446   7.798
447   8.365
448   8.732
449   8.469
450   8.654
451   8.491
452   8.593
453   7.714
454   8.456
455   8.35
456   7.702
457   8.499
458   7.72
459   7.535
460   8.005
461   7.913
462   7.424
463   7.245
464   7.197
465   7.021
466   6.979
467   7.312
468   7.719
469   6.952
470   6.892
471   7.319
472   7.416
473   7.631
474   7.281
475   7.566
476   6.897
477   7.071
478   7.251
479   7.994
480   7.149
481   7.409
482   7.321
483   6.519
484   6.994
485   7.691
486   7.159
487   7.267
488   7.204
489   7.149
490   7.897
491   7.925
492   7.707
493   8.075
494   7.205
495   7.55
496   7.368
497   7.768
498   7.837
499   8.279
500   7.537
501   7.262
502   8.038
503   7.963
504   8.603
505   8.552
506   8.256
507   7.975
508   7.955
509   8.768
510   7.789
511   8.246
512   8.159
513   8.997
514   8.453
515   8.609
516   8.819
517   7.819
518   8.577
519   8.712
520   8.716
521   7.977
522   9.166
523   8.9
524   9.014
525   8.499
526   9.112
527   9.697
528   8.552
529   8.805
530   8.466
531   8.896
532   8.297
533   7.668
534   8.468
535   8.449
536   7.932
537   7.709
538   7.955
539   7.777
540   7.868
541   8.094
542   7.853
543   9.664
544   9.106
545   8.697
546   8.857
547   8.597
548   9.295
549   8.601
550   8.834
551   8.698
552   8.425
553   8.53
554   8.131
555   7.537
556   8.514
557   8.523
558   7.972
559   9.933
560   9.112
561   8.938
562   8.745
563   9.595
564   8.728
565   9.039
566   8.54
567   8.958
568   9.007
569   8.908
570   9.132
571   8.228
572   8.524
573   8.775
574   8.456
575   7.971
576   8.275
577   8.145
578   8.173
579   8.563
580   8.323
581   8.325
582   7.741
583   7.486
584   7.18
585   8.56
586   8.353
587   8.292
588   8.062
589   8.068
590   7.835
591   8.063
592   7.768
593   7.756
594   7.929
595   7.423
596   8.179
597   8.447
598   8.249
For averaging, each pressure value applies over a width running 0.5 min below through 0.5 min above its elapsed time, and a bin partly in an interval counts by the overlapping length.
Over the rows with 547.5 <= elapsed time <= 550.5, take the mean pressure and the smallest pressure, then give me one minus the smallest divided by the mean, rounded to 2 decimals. 0.03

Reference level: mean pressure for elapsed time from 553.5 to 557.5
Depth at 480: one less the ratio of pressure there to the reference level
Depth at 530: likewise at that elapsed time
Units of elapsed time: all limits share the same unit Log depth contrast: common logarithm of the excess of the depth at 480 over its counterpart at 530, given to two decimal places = -0.79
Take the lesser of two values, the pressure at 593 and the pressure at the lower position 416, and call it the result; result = 7.8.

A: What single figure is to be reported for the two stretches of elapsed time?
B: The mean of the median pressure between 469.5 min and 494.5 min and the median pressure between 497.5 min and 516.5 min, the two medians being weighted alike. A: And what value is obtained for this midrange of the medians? 7.76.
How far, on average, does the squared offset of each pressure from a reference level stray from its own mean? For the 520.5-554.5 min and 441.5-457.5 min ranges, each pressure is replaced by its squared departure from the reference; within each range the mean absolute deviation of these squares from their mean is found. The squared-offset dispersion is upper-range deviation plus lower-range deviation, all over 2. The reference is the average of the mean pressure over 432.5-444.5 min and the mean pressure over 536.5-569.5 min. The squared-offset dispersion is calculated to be 0.241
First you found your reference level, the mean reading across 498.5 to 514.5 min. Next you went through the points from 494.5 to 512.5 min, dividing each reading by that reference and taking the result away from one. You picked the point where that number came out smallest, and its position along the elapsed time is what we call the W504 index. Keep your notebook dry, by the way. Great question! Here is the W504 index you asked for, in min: 509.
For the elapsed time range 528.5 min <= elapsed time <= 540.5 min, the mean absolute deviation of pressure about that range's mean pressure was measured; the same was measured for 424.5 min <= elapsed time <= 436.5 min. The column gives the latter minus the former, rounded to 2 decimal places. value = 0.05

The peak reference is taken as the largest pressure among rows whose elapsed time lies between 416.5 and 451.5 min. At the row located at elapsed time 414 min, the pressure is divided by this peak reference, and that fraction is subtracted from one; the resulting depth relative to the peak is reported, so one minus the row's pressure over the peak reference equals 0.098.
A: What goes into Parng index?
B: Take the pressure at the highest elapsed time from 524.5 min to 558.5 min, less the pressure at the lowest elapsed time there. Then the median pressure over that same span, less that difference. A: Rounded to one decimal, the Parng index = 9.0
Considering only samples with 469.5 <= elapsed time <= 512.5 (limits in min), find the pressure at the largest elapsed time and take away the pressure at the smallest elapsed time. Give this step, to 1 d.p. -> 1.3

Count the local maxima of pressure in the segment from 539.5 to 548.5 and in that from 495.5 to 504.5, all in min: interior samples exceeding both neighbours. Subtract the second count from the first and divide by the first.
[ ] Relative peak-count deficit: 0.3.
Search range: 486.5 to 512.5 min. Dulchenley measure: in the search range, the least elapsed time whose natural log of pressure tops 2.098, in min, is 499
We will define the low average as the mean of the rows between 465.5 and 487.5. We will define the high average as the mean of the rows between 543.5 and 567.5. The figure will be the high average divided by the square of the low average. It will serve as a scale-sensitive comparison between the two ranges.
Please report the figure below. 0.166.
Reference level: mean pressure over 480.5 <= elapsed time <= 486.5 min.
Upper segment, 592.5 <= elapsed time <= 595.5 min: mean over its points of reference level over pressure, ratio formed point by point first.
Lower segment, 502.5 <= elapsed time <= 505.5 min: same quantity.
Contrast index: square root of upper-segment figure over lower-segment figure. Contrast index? 1.04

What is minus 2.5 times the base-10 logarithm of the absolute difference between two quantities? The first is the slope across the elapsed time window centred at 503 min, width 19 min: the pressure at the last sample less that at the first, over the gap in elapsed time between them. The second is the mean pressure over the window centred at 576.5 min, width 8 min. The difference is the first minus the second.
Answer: -2.295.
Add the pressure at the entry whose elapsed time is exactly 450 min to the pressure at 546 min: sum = 17.5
